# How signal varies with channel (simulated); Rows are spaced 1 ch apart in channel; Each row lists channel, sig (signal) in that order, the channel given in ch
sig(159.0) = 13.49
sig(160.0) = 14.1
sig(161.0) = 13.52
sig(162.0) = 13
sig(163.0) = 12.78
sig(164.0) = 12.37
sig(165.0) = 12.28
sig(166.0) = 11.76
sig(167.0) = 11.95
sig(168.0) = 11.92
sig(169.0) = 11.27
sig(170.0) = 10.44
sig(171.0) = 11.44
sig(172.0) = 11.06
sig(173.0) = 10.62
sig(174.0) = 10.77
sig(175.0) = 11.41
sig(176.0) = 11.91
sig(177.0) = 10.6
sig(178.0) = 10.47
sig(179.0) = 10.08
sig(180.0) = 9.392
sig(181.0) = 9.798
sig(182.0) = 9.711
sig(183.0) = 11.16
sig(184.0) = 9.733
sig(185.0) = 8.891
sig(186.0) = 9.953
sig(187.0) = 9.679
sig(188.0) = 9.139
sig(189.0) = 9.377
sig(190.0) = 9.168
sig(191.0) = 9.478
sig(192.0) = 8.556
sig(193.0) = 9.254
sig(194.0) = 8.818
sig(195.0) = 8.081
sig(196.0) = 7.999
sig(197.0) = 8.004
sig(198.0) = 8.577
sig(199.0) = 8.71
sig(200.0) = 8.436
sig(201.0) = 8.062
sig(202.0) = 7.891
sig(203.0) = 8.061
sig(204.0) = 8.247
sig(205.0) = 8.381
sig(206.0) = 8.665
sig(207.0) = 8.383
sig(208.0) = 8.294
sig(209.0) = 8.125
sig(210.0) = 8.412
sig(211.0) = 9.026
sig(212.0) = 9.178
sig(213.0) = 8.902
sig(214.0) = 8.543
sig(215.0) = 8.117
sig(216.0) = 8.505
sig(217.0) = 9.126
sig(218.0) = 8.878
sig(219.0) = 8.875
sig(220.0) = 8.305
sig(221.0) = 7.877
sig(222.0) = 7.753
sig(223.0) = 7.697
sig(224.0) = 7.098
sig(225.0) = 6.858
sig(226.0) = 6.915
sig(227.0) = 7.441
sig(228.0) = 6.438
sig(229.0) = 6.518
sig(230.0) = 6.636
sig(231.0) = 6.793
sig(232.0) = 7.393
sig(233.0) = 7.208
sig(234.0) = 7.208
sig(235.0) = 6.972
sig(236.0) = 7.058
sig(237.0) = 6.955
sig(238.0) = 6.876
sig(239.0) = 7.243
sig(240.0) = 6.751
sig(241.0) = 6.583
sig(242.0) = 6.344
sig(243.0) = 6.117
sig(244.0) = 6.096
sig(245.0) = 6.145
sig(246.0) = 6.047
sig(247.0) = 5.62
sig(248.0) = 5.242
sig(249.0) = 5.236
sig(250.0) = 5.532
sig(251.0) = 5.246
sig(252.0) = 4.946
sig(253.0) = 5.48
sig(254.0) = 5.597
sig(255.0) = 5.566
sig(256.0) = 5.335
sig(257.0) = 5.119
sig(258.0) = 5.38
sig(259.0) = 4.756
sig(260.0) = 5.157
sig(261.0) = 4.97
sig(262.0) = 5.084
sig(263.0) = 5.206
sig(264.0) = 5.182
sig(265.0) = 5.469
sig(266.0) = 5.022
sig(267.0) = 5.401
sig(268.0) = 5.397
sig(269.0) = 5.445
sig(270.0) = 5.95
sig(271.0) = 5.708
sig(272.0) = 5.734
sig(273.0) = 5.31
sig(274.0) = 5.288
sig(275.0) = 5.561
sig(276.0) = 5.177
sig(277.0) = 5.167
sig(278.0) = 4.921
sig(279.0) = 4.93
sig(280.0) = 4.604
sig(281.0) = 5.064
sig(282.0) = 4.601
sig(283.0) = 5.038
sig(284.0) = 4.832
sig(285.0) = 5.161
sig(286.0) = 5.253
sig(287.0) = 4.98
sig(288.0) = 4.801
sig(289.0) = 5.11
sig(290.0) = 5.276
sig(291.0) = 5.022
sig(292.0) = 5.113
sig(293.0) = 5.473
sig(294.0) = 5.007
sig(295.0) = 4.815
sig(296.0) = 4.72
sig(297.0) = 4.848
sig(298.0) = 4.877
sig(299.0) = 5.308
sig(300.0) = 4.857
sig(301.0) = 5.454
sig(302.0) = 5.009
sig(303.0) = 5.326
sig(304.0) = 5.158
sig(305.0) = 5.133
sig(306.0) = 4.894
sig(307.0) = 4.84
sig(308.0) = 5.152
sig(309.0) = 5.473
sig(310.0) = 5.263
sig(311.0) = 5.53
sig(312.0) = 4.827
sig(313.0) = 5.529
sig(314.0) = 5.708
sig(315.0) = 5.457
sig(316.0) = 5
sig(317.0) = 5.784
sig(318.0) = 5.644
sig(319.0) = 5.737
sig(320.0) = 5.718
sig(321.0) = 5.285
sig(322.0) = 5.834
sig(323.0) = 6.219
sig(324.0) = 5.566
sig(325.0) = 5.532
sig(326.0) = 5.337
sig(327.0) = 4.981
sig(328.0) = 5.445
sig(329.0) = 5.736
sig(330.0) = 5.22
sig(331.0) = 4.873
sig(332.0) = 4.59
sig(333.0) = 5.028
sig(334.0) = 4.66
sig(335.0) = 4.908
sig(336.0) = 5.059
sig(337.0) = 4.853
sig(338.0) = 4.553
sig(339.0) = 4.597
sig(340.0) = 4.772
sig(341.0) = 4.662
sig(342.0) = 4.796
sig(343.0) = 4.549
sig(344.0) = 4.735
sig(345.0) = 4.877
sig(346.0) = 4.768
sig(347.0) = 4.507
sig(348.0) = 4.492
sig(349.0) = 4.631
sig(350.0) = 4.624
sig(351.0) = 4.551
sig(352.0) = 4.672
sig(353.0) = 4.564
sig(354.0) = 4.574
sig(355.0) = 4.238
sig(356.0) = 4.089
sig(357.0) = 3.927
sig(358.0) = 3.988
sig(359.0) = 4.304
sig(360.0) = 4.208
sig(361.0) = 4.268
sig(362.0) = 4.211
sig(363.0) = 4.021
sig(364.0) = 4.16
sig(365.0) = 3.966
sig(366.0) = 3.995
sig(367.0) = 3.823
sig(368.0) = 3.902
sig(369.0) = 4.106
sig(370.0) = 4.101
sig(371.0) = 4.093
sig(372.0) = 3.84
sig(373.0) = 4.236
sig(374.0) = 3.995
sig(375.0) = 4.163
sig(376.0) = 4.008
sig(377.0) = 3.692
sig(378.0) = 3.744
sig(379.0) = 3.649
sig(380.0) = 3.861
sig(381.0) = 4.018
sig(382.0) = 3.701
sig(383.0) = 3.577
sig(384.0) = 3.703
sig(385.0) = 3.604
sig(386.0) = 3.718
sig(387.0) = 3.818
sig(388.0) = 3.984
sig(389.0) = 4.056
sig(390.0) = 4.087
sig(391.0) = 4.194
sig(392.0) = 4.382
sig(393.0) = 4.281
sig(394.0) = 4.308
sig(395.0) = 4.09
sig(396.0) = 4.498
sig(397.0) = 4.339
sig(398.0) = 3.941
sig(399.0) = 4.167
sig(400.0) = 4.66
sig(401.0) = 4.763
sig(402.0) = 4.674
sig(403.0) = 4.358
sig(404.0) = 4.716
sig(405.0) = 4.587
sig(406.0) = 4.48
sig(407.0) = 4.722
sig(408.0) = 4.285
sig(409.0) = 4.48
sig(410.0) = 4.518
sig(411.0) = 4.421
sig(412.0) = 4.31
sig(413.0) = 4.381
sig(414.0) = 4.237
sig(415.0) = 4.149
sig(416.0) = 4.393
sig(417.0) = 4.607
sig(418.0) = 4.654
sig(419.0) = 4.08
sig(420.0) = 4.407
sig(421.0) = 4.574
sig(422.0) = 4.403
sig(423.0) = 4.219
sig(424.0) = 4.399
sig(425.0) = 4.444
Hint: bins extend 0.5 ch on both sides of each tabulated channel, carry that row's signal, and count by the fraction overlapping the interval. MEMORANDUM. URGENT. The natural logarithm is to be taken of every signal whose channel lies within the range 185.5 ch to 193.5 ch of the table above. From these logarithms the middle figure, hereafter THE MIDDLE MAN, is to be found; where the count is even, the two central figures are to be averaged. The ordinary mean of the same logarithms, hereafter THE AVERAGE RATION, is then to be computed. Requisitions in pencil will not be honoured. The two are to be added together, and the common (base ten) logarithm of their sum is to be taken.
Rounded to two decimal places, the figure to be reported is 0.65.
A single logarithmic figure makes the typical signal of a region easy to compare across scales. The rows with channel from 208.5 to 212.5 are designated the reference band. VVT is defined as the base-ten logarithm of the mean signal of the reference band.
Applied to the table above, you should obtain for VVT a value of 0.94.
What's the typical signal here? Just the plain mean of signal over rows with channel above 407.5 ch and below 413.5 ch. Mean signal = 4.4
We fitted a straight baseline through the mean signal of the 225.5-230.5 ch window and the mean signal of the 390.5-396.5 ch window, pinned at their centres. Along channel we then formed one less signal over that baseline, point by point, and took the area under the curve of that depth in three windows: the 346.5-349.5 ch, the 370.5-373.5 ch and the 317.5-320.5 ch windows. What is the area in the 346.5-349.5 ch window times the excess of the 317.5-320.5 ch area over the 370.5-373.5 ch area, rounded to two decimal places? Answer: -0.14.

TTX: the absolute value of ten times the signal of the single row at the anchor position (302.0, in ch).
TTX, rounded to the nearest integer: 50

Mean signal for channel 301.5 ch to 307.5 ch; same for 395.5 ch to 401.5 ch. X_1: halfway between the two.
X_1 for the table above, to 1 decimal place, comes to 4.7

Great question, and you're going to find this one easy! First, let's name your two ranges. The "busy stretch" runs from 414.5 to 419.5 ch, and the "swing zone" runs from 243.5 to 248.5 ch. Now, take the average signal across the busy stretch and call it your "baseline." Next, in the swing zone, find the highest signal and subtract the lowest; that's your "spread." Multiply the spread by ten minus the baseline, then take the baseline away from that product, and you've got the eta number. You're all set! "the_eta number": 0.7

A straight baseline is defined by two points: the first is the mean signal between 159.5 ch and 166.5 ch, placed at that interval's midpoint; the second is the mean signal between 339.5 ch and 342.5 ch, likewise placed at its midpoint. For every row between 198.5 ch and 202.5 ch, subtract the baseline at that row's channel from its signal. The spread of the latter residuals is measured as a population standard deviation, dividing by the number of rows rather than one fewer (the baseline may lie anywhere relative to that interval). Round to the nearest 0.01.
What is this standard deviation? 0.27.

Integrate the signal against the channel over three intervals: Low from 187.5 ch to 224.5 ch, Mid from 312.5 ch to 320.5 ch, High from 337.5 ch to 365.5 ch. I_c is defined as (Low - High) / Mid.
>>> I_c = 4.3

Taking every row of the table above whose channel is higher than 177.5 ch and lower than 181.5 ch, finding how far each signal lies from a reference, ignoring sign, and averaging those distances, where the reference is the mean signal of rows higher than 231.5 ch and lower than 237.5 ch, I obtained 2.8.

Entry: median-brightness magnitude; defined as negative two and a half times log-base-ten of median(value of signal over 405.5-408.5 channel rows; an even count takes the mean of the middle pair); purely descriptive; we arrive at -1.63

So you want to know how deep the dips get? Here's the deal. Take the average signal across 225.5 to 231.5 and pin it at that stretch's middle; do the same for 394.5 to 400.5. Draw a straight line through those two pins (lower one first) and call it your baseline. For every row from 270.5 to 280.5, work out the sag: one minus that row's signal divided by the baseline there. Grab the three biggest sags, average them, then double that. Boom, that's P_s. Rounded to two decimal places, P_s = 0.40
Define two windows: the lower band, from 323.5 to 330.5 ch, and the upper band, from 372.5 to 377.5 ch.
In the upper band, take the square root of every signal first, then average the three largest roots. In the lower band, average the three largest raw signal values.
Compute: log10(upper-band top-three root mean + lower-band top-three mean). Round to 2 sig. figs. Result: 0.88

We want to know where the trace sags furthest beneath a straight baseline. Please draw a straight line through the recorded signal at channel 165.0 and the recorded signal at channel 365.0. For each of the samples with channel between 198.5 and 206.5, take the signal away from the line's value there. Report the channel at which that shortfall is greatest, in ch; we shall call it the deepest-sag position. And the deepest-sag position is 202.0 ch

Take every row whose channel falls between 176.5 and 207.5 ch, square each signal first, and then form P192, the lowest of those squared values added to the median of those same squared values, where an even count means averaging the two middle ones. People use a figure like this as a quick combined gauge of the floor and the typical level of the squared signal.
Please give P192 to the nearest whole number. 141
